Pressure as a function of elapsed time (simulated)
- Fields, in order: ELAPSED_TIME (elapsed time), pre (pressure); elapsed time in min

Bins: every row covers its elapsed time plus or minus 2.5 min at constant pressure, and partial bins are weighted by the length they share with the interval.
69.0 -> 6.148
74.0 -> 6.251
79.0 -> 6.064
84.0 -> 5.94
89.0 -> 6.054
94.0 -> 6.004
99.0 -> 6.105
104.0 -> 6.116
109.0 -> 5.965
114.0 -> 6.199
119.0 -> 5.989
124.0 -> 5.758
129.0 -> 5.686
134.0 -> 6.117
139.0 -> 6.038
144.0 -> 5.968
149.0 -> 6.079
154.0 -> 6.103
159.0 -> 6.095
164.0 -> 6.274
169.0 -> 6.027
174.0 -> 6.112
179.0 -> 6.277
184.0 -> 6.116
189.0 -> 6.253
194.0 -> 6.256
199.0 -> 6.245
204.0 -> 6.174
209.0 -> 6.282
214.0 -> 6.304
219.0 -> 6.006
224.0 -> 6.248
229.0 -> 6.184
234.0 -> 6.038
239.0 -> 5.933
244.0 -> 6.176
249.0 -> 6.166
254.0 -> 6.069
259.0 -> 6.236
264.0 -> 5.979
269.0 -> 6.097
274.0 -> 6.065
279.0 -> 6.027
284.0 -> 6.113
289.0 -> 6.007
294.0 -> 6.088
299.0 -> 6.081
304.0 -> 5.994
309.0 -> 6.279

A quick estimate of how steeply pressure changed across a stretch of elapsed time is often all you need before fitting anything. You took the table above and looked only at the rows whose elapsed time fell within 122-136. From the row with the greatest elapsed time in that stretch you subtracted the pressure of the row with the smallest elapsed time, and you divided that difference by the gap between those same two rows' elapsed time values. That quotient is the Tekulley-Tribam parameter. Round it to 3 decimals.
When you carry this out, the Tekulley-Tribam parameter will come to 0.036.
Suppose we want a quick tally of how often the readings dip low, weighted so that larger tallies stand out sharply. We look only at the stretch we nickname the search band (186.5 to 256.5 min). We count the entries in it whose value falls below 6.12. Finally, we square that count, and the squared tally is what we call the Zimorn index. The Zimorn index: 16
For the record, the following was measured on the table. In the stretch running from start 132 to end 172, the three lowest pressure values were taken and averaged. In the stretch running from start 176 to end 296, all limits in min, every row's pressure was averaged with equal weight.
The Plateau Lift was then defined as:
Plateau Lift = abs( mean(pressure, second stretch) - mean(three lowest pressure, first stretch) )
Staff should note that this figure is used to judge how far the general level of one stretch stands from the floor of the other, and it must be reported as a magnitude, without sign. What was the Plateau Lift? 0.13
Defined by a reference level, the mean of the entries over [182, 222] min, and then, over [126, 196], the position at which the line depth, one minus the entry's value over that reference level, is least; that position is 179.0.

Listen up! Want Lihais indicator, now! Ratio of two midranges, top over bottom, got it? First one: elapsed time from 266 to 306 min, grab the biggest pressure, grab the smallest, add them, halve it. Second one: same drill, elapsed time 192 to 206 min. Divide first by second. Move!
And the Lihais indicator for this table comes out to 0.97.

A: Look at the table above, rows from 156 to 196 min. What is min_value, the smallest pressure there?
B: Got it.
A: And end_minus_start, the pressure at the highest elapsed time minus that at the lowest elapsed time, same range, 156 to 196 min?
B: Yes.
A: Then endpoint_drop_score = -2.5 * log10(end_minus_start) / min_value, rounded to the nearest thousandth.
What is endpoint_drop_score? 0.329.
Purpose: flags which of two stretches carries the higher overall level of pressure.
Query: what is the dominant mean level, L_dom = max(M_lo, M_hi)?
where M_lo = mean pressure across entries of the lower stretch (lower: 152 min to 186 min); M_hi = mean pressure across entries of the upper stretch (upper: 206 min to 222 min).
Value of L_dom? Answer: 6.20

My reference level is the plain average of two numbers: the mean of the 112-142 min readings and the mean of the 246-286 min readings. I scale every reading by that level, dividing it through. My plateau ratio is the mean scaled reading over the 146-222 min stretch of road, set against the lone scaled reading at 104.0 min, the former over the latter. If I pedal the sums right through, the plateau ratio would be 1.01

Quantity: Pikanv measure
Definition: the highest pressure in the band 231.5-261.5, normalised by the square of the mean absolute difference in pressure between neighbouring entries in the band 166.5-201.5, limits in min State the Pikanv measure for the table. 711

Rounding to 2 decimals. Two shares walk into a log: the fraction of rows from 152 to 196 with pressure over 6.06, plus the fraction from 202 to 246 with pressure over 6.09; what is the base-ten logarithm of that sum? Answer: 0.19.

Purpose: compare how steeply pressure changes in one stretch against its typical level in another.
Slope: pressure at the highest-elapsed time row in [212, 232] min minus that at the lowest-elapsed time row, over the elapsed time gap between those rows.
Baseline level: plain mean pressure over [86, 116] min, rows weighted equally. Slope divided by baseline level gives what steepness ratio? -0.0013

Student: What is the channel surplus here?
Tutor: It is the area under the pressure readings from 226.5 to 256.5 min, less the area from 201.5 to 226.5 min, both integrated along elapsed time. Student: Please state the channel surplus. 28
